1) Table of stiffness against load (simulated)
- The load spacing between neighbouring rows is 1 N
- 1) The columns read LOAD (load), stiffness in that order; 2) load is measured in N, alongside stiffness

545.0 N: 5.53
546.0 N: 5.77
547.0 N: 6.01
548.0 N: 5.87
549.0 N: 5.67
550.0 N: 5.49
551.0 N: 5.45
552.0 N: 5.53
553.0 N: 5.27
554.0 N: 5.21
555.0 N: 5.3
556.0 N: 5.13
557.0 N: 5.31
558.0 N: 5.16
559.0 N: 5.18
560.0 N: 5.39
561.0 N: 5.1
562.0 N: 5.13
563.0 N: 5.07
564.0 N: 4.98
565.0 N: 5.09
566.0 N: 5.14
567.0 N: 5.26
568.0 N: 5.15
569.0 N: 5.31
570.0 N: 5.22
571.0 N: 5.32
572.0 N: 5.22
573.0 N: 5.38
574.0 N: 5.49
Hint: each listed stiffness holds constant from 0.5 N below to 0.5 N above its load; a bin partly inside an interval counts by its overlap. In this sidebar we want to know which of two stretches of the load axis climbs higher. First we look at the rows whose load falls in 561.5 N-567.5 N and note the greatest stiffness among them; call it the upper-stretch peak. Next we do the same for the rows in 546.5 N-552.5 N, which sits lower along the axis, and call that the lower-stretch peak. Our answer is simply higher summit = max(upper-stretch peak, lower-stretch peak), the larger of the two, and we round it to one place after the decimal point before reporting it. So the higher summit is 6.0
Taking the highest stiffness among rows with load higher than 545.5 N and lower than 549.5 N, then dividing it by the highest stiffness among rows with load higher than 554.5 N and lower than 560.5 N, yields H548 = 1.12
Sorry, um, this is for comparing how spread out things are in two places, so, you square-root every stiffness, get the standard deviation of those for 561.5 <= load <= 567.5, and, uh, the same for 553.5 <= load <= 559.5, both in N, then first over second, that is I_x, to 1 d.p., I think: 1.3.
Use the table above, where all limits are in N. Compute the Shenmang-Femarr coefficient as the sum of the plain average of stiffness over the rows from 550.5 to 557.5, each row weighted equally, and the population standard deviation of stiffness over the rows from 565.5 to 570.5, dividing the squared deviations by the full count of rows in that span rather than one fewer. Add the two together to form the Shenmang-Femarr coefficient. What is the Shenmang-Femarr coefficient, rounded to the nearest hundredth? 5.38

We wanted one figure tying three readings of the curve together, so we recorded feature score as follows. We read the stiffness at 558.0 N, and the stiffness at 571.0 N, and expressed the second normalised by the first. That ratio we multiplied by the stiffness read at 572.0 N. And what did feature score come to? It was 5.38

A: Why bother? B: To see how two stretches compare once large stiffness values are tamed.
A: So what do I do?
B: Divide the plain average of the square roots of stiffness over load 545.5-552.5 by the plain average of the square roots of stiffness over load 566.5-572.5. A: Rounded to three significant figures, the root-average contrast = 1.04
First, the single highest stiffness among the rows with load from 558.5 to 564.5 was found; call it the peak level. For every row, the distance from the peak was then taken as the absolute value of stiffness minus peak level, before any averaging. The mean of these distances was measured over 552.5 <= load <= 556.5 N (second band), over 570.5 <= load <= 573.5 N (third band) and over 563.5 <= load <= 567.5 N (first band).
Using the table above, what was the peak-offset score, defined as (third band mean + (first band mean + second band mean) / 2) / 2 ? 0.15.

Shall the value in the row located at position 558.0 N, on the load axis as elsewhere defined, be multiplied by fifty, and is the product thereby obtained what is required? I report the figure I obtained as 258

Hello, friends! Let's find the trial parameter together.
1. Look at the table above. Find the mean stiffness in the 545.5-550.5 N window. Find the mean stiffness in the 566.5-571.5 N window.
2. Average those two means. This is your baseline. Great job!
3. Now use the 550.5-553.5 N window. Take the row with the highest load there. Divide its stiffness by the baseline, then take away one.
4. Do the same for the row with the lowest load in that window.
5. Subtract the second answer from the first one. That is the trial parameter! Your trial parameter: -0.033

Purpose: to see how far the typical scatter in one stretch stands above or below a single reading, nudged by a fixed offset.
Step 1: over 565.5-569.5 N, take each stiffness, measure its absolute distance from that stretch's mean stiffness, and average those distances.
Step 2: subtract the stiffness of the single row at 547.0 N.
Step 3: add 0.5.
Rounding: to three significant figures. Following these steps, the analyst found -5.44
